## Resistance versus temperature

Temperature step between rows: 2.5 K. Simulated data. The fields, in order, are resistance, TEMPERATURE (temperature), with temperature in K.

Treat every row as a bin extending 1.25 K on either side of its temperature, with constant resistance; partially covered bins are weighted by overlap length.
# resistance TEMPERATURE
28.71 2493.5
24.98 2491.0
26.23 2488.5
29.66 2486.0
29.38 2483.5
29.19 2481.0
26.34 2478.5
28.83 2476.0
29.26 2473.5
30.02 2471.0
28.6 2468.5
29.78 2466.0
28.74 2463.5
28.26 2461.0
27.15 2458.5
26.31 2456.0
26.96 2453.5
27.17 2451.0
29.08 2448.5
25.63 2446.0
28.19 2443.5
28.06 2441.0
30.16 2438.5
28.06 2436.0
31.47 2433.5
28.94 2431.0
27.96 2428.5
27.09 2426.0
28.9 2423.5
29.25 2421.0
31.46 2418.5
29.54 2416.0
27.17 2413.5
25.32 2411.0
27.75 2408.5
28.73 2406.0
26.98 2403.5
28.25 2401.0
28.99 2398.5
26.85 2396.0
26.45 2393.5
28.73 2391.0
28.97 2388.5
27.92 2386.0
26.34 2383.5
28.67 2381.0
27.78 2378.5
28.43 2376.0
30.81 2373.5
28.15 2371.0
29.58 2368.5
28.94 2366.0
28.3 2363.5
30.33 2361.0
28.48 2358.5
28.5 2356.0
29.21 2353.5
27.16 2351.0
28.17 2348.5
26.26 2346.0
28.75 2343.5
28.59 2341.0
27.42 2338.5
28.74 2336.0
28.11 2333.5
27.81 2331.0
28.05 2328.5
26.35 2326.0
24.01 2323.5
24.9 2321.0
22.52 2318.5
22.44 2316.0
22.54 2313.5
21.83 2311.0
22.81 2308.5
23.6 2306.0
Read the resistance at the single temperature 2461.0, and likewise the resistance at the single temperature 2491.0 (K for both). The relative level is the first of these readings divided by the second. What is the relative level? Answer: 1.13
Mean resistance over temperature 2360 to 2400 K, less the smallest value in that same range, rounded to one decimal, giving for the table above 2.1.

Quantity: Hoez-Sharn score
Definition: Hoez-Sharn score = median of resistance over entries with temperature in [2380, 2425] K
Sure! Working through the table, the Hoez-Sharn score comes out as 28.5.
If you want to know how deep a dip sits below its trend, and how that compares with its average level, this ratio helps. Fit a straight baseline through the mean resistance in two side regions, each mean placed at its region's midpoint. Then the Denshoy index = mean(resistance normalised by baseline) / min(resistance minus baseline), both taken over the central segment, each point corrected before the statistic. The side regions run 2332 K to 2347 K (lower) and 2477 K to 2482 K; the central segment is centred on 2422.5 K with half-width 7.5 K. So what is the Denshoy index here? -1.38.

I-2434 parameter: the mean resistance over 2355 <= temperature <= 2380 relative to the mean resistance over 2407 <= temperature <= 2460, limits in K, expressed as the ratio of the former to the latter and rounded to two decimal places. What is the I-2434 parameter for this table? 1.03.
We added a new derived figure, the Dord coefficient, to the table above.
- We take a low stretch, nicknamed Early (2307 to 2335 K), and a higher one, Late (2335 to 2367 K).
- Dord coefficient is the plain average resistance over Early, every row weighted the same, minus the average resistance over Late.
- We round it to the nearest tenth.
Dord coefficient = -3.7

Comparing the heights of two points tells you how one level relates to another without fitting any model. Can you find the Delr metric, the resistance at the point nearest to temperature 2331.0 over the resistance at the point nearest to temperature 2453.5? 1.03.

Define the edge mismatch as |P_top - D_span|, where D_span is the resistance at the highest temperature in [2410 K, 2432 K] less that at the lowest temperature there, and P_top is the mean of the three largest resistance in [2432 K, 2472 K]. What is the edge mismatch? 27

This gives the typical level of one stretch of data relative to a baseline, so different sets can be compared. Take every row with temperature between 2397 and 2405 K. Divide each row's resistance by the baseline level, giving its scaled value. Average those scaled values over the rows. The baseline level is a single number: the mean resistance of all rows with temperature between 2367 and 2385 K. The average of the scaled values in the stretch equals 0.98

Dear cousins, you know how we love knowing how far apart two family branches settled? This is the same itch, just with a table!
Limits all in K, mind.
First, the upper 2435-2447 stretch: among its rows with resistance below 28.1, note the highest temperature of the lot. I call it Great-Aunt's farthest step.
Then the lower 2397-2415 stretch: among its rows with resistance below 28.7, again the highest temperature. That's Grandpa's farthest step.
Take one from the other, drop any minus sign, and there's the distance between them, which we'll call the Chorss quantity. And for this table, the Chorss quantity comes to 32.5 K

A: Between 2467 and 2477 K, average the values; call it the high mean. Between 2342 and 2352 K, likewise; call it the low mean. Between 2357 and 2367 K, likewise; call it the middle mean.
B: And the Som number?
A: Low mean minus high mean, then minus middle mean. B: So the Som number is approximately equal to -30.6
